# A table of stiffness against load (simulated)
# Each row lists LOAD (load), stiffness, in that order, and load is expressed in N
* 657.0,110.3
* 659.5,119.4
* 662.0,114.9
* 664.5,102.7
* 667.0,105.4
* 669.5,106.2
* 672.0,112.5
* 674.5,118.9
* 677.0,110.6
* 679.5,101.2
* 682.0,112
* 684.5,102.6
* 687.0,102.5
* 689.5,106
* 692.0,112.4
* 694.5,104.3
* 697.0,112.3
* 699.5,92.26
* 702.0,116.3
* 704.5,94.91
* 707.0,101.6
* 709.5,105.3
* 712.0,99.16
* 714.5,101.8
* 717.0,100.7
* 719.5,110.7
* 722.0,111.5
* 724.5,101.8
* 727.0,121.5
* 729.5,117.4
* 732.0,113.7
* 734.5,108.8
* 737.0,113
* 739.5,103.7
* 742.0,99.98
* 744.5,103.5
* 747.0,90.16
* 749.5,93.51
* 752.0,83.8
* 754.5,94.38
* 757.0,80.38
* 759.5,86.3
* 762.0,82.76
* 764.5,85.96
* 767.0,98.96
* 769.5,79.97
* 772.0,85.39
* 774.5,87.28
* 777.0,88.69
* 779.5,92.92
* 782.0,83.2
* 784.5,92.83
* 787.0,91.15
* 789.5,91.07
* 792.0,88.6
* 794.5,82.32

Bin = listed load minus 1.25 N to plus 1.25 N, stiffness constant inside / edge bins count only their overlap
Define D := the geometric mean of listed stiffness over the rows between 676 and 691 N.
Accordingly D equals 106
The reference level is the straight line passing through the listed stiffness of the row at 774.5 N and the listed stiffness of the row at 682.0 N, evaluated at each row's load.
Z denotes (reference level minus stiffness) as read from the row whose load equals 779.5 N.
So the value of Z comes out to -7.0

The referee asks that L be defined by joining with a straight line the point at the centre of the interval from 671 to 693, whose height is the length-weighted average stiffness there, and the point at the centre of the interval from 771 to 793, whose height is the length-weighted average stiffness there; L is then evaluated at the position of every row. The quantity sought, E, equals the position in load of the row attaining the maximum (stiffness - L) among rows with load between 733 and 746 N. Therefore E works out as 737.0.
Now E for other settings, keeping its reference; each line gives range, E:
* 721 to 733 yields 727.0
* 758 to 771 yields 767.0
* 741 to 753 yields 744.5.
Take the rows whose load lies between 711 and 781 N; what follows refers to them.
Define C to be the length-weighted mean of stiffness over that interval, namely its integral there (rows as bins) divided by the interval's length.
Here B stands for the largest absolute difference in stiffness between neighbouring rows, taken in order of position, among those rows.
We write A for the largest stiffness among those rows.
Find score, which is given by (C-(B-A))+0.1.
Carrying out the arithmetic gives 200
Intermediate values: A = 121.5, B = 20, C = 98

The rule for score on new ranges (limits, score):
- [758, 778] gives 167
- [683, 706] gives 197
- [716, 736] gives 213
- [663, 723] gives 201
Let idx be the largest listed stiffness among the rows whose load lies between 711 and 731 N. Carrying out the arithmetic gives 121.5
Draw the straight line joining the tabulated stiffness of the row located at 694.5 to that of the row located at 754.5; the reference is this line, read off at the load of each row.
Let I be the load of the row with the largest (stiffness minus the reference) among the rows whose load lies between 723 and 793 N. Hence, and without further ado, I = 727.0 N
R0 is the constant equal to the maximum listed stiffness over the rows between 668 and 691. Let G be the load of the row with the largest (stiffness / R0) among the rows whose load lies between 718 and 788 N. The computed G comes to 727.0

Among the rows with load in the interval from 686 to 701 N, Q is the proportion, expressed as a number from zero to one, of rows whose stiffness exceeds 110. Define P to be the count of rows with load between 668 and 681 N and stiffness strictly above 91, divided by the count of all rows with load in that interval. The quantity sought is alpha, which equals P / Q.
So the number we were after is 3.00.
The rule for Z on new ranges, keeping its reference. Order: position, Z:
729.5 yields -18.1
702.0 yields -9.6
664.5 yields 14.0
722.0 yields -10.2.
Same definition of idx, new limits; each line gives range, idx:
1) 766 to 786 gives 98.96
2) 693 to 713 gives 116.3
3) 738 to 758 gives 103.7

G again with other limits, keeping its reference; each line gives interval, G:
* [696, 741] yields 727.0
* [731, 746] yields 732.0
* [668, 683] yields 674.5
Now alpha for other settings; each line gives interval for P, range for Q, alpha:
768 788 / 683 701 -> 1.31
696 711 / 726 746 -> 2.00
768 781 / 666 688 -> 0.45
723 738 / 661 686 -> 2.00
